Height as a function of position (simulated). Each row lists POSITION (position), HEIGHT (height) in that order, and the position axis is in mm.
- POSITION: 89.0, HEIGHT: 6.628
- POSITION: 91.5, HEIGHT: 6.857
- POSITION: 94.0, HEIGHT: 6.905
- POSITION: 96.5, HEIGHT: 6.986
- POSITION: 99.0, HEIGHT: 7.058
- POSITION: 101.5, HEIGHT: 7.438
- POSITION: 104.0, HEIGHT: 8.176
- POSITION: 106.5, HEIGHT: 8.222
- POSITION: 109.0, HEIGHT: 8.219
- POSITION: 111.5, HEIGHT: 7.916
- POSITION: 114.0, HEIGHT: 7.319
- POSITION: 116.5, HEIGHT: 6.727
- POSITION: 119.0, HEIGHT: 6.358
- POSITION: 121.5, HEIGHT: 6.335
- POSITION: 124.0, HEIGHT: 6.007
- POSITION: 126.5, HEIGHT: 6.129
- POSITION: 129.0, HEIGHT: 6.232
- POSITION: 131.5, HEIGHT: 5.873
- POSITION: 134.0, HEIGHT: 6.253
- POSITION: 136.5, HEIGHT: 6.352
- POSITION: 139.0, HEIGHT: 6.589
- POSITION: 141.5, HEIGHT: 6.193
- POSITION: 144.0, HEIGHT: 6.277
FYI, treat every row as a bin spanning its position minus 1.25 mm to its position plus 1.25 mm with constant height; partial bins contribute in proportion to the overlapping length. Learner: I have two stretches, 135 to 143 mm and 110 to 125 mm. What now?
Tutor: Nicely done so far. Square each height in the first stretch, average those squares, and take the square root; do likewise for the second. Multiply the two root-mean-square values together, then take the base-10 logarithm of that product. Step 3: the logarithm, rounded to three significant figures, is 1.64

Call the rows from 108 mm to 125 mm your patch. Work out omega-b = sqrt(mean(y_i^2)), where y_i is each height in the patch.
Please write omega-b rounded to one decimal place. 7.0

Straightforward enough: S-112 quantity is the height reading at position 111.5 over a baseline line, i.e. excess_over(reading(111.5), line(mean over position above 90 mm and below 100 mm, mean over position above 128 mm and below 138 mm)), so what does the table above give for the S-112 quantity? 1.3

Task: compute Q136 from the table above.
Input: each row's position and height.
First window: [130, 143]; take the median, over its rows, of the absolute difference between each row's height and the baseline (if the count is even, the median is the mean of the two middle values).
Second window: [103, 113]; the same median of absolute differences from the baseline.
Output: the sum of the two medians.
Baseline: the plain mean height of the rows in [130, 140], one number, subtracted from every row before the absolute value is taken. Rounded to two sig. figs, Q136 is 2.0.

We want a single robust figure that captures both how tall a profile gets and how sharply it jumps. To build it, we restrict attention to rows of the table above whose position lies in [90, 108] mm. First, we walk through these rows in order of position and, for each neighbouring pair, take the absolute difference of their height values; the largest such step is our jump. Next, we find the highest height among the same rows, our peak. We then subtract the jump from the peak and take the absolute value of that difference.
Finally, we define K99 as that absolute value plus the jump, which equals 8.2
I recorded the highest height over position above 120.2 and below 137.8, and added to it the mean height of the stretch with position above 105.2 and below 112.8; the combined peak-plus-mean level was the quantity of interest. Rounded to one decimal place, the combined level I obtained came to 14.5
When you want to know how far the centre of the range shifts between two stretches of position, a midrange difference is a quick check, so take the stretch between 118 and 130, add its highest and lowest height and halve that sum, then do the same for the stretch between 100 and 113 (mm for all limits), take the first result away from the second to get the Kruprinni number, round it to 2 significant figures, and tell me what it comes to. 1.6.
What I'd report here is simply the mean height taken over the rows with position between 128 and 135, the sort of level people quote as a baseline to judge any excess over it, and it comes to 6.1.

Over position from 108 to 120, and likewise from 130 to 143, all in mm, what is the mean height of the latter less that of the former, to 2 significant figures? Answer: -1.1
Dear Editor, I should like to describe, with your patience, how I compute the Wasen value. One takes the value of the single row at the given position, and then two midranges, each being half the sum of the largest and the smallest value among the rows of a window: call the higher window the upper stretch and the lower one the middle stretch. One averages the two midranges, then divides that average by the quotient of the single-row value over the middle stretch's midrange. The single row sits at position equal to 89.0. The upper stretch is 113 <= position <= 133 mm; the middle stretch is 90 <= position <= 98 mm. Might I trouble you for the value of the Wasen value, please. 7.1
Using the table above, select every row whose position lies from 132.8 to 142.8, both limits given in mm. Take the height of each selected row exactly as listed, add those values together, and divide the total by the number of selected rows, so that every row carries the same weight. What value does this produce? 6.3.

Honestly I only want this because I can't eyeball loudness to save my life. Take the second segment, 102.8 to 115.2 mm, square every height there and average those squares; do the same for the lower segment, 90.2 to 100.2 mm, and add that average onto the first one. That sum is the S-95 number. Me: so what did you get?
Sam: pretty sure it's 112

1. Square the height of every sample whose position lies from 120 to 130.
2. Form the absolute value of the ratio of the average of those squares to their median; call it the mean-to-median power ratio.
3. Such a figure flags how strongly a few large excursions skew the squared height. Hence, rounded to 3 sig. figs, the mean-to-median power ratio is 1.00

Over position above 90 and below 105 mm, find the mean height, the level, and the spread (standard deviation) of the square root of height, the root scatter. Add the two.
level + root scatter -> 7.3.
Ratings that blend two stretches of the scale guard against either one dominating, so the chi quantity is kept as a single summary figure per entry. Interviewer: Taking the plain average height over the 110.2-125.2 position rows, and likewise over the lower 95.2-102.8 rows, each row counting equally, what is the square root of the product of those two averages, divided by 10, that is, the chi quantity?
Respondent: 0.697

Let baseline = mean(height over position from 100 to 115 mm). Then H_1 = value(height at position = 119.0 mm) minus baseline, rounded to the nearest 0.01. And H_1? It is -1.52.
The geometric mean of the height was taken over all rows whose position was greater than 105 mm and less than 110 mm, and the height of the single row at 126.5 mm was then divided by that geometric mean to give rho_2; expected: 0.75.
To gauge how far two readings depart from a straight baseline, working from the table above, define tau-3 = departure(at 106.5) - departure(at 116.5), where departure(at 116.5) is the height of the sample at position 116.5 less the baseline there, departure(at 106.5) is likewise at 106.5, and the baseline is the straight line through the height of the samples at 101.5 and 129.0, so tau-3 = 1.1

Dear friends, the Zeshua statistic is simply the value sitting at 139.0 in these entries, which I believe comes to 6.589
